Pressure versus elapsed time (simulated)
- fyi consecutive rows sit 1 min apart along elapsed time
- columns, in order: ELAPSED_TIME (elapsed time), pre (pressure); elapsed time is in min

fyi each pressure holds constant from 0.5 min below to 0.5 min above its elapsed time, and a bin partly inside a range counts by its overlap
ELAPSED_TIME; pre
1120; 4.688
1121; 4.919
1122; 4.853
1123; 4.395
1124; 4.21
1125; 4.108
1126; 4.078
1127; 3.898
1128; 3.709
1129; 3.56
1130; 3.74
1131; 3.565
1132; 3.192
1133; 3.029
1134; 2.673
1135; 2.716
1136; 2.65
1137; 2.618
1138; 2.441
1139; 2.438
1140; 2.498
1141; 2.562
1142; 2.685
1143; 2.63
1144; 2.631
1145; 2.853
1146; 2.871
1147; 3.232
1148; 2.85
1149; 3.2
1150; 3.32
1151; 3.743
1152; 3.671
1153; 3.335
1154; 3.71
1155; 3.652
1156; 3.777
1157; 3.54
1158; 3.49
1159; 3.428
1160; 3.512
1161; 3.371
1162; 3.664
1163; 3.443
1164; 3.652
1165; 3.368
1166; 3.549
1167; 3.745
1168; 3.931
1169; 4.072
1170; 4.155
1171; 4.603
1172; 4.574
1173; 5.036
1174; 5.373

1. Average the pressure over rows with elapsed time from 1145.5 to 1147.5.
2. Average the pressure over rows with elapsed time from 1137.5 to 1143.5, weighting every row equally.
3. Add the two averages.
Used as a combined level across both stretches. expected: 5.6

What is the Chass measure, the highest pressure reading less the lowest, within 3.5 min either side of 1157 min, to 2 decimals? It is 0.35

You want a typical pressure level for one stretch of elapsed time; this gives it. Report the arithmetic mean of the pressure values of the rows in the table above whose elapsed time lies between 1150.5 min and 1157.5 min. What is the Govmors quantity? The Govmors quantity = 3.6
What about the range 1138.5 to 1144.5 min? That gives 2.6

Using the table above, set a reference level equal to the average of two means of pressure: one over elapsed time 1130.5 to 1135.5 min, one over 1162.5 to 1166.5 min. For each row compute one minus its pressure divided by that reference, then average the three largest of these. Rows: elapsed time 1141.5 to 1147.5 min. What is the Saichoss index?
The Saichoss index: 0.19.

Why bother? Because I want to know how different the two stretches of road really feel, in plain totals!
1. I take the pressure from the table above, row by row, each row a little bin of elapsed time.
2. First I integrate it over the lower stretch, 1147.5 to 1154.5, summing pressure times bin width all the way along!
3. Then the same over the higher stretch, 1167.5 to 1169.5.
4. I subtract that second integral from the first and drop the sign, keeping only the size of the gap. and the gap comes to 16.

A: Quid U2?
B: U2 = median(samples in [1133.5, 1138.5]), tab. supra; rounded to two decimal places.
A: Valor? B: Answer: 2.65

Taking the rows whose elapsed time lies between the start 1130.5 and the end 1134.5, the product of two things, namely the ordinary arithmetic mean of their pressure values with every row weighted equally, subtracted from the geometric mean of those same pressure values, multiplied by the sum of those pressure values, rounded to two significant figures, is -0.21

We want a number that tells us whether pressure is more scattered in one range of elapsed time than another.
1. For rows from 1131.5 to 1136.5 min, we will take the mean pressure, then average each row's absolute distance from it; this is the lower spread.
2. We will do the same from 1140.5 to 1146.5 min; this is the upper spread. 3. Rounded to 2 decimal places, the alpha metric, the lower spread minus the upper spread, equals 0.10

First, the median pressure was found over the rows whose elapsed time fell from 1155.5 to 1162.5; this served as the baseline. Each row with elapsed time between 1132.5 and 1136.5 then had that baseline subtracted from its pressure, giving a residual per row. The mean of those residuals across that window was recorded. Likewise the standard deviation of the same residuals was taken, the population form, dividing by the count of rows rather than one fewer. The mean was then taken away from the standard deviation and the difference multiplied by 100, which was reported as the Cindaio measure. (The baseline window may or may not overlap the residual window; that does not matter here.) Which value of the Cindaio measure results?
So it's 90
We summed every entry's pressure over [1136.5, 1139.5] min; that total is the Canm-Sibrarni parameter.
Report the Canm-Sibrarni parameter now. 7.5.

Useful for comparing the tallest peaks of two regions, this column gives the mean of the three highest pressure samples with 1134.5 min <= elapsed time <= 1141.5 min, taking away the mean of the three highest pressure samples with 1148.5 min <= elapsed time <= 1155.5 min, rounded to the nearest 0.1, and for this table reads -1.0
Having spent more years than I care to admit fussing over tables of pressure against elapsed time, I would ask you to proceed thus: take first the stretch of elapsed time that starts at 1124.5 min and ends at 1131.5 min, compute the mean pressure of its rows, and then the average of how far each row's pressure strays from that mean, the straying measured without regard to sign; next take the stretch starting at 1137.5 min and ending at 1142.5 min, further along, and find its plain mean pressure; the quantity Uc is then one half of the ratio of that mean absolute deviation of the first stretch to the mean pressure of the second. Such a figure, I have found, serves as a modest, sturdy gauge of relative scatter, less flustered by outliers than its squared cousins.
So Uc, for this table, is 0.037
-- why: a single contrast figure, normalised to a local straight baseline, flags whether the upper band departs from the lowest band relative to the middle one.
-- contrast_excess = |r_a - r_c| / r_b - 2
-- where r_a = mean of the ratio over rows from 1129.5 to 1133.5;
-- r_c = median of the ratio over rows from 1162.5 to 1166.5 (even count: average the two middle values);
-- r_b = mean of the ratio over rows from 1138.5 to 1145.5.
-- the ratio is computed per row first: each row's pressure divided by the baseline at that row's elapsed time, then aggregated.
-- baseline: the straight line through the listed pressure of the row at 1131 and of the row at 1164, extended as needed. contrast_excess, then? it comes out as -2.0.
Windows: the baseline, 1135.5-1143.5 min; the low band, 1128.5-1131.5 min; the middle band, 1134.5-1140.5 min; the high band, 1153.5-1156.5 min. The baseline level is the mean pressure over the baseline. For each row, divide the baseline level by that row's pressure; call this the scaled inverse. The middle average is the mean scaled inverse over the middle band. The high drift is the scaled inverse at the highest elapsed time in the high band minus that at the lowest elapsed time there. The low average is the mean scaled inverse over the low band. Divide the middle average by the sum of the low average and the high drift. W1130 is 1.44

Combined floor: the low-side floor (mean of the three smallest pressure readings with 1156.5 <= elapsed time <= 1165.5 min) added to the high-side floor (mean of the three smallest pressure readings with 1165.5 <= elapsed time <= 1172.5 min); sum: 7.1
